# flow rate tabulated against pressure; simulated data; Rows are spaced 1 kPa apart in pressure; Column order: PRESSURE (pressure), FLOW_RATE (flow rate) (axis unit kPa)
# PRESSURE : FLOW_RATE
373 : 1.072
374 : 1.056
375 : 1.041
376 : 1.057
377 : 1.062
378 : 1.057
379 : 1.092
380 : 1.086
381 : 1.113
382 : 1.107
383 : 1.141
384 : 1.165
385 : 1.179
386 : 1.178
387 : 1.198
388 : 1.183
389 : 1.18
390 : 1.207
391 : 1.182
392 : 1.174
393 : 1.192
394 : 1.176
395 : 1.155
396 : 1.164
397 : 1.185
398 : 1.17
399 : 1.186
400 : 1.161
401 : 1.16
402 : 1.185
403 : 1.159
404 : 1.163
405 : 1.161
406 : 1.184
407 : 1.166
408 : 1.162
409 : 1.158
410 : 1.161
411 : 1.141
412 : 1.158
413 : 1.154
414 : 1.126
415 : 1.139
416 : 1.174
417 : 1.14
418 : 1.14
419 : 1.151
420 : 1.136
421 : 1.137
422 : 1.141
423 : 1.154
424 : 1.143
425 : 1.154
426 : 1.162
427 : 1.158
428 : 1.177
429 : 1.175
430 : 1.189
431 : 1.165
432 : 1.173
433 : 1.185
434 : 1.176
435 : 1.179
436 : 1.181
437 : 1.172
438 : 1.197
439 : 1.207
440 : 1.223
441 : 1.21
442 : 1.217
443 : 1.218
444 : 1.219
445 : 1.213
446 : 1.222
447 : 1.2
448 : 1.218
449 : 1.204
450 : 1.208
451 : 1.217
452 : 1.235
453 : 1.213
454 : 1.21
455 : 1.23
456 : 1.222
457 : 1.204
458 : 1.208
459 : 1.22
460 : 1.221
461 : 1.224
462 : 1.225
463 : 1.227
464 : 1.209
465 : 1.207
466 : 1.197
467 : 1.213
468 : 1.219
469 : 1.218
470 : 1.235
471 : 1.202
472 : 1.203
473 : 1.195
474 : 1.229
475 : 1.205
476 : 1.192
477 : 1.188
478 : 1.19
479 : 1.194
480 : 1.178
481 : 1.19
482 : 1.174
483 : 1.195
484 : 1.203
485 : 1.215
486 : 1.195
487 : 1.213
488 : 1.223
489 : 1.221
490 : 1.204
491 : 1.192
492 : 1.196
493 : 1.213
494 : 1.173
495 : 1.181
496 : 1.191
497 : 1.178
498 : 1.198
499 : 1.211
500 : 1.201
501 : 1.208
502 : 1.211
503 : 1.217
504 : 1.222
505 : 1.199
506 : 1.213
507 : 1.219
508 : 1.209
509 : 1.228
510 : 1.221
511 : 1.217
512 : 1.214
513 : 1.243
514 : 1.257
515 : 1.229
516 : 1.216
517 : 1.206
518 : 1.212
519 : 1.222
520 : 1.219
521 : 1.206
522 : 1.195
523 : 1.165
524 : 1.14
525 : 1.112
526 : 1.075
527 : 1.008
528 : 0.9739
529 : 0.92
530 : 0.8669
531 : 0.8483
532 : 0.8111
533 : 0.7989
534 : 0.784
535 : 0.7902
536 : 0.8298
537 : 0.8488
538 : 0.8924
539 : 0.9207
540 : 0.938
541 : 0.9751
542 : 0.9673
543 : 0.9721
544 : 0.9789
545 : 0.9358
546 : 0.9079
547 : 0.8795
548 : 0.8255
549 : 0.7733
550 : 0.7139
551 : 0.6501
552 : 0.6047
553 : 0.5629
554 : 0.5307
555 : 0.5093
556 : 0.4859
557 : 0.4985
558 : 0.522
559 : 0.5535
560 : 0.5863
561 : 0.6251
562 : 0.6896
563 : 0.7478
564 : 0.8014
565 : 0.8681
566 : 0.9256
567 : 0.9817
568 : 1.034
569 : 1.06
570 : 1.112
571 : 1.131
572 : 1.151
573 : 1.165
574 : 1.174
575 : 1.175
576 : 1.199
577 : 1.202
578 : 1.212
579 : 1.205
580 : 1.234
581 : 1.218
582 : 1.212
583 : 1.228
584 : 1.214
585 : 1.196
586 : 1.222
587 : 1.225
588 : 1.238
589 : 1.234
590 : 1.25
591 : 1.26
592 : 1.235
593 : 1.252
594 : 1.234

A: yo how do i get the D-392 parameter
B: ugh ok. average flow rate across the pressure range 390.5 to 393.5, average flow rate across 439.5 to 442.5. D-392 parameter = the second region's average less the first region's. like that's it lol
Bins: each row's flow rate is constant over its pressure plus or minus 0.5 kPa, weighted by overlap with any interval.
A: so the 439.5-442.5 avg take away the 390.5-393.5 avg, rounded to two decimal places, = 0.03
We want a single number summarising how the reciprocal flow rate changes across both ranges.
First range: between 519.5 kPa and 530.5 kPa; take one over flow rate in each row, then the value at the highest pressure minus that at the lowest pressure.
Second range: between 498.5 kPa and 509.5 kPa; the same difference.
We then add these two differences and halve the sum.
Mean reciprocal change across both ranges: 0.16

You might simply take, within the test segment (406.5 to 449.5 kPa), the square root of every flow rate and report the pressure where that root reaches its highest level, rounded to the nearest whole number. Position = 440 kPa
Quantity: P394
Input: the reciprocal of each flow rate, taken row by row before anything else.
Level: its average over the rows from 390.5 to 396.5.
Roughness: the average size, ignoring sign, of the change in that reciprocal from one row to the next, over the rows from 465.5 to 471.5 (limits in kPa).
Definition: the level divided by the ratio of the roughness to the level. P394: 74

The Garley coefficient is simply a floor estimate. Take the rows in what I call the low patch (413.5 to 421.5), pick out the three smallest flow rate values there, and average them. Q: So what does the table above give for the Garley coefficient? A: 1.13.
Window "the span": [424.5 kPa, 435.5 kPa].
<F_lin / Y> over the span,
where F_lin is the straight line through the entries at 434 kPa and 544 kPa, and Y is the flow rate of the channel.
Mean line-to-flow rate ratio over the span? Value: 1.01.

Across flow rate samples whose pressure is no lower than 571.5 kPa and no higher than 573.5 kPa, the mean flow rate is 1.16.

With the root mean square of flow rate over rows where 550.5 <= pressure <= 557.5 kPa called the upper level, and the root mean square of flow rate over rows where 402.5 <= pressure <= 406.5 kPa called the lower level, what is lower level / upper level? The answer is 2.1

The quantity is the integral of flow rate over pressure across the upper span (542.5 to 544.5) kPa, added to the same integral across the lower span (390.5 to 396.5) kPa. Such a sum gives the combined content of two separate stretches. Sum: 9.0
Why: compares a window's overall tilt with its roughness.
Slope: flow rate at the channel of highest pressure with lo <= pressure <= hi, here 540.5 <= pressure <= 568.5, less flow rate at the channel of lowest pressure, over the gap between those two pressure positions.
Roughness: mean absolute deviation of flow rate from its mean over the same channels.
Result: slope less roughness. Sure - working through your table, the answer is -0.160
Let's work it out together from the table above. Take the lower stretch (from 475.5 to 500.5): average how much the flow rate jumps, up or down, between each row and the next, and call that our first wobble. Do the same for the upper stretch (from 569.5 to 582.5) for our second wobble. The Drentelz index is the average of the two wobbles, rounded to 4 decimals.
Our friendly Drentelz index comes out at 0.0130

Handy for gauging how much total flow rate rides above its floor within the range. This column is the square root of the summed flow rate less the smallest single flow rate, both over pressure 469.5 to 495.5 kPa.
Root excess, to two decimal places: 5.48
